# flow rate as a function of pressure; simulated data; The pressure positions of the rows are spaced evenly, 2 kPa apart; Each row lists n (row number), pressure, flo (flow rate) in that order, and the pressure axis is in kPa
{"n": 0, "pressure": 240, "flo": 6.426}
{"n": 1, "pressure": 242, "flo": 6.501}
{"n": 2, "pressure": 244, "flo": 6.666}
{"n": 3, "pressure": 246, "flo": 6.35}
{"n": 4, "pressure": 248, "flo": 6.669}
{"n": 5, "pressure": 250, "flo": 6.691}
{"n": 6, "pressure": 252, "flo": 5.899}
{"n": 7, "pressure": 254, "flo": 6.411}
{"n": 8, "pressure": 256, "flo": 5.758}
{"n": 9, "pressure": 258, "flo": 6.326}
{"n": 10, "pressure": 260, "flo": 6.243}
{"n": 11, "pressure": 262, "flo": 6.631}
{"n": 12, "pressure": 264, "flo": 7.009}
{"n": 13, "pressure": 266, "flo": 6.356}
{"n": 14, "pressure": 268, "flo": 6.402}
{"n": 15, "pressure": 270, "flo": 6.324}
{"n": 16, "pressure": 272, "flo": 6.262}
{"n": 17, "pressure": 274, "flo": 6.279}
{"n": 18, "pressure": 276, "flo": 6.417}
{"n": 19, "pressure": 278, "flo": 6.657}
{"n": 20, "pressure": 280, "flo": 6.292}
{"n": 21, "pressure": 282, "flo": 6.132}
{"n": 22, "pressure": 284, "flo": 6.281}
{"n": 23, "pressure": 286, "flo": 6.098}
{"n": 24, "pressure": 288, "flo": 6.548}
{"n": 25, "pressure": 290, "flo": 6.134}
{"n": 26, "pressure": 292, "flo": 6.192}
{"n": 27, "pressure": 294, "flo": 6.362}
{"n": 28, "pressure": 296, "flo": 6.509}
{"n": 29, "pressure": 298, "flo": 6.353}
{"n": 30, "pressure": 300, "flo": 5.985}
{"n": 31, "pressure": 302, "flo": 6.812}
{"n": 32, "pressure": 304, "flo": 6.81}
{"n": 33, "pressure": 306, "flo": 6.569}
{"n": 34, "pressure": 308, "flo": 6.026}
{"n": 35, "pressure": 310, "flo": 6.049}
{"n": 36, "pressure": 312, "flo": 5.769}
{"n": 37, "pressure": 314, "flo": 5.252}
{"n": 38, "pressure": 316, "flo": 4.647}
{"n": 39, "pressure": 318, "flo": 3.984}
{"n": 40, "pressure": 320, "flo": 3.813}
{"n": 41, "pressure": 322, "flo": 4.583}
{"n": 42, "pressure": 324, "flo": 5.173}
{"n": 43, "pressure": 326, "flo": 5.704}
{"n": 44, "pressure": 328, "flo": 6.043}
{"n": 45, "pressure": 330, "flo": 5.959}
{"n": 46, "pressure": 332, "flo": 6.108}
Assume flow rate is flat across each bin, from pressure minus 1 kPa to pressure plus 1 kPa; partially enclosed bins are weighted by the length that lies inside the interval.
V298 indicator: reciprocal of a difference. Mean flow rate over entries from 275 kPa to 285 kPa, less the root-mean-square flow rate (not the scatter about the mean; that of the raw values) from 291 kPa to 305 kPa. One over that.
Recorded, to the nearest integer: -12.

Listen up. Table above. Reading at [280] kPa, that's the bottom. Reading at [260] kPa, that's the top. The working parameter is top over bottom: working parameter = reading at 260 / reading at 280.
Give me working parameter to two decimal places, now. 0.99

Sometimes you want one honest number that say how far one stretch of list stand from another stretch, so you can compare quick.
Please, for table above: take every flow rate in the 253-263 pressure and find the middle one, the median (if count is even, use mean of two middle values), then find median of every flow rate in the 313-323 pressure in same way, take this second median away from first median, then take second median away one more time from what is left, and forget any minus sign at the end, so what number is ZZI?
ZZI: 2.8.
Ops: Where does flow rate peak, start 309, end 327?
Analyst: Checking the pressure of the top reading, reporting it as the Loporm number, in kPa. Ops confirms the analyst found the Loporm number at 310 kPa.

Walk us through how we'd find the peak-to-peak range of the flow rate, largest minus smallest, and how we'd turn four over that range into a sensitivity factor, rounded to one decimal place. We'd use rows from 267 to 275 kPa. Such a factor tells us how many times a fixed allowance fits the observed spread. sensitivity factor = 28.6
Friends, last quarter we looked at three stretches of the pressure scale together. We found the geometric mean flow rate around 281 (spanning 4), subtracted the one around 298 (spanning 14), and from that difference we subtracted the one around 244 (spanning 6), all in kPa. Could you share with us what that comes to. -6.7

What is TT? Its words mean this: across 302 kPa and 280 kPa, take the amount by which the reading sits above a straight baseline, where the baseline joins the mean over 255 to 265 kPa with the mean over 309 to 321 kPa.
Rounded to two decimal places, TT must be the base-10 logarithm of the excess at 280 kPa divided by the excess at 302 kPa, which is -0.55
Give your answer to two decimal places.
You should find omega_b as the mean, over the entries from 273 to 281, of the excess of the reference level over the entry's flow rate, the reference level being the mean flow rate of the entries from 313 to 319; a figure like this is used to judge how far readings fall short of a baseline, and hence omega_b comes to -1.78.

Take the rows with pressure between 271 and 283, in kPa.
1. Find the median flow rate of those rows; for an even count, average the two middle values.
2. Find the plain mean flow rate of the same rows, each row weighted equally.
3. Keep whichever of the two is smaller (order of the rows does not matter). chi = 6.29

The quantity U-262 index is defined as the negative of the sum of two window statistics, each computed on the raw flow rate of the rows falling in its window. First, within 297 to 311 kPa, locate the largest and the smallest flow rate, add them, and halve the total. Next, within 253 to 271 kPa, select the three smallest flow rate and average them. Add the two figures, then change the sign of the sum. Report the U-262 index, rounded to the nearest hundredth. -12.51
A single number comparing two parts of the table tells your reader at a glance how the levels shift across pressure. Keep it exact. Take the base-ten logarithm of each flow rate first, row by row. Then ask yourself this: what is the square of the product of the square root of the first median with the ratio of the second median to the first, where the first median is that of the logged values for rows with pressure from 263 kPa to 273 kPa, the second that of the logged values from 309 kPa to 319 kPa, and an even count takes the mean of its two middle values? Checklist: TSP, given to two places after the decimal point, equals 0.65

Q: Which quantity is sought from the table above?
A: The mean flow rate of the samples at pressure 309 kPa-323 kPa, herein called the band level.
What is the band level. 4.87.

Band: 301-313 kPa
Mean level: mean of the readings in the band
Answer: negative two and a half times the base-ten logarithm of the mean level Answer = -2.005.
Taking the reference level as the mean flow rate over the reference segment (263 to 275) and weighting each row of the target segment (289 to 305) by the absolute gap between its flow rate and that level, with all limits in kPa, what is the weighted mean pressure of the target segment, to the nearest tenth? 298.1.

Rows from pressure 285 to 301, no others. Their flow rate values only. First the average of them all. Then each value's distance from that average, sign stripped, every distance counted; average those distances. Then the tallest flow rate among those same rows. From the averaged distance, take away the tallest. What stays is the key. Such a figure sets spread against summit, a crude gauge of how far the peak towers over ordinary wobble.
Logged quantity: -6.38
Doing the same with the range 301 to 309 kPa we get -6.55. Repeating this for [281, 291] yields -6.41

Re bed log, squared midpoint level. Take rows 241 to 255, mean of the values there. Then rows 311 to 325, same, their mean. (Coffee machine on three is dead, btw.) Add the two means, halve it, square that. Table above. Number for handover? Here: 31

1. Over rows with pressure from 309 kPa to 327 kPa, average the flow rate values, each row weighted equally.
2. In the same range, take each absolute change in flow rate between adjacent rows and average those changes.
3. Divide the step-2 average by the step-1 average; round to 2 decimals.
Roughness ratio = 0.10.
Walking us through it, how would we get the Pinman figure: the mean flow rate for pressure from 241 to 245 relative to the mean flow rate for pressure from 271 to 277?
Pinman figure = 1.04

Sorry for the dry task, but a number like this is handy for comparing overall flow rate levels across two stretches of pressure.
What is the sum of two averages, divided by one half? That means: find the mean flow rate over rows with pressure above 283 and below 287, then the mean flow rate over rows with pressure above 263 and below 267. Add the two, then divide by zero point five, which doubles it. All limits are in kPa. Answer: 25.7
